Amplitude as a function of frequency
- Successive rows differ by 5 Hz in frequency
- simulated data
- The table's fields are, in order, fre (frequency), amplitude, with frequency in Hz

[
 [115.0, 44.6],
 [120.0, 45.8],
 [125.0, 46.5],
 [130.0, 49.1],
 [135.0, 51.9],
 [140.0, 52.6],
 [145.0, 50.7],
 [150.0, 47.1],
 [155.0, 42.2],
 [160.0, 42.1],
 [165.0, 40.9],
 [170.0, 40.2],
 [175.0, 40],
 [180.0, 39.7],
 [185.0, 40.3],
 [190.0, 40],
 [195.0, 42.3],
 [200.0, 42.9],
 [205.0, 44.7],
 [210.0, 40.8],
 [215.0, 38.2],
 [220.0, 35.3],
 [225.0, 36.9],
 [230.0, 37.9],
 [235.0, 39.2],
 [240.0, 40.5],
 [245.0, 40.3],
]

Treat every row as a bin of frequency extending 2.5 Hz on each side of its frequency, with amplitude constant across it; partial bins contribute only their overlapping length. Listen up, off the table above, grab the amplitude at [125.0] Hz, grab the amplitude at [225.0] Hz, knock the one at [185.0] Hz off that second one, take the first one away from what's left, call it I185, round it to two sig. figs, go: -50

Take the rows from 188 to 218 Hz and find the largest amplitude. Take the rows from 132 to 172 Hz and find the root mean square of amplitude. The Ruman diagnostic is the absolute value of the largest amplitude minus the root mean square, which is 1.5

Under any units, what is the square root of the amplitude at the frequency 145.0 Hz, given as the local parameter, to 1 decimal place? 7.1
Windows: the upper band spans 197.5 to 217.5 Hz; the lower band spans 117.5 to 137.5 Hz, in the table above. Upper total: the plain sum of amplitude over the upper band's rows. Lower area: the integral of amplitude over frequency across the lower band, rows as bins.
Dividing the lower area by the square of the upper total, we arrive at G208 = 0.035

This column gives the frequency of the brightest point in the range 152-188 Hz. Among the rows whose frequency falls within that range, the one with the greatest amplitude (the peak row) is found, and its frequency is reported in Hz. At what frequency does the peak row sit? 155.0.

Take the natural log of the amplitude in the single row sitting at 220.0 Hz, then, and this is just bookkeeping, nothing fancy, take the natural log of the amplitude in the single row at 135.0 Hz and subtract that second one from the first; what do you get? -0.39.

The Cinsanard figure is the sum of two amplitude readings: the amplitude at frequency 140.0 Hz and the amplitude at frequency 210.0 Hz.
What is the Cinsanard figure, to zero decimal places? 93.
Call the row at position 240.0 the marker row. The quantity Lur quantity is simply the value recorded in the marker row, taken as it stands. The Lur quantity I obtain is 40.5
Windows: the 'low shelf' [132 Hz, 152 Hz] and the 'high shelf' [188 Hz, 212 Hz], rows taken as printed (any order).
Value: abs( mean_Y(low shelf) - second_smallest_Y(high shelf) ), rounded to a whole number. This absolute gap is 10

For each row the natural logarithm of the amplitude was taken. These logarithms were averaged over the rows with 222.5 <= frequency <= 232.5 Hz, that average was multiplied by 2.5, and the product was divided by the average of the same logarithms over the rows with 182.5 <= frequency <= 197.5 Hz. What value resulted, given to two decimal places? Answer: 2.44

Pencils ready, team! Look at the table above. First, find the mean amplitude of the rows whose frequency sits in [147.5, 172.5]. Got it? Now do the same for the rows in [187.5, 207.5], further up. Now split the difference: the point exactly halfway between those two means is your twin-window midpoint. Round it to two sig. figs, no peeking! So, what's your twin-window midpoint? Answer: 42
